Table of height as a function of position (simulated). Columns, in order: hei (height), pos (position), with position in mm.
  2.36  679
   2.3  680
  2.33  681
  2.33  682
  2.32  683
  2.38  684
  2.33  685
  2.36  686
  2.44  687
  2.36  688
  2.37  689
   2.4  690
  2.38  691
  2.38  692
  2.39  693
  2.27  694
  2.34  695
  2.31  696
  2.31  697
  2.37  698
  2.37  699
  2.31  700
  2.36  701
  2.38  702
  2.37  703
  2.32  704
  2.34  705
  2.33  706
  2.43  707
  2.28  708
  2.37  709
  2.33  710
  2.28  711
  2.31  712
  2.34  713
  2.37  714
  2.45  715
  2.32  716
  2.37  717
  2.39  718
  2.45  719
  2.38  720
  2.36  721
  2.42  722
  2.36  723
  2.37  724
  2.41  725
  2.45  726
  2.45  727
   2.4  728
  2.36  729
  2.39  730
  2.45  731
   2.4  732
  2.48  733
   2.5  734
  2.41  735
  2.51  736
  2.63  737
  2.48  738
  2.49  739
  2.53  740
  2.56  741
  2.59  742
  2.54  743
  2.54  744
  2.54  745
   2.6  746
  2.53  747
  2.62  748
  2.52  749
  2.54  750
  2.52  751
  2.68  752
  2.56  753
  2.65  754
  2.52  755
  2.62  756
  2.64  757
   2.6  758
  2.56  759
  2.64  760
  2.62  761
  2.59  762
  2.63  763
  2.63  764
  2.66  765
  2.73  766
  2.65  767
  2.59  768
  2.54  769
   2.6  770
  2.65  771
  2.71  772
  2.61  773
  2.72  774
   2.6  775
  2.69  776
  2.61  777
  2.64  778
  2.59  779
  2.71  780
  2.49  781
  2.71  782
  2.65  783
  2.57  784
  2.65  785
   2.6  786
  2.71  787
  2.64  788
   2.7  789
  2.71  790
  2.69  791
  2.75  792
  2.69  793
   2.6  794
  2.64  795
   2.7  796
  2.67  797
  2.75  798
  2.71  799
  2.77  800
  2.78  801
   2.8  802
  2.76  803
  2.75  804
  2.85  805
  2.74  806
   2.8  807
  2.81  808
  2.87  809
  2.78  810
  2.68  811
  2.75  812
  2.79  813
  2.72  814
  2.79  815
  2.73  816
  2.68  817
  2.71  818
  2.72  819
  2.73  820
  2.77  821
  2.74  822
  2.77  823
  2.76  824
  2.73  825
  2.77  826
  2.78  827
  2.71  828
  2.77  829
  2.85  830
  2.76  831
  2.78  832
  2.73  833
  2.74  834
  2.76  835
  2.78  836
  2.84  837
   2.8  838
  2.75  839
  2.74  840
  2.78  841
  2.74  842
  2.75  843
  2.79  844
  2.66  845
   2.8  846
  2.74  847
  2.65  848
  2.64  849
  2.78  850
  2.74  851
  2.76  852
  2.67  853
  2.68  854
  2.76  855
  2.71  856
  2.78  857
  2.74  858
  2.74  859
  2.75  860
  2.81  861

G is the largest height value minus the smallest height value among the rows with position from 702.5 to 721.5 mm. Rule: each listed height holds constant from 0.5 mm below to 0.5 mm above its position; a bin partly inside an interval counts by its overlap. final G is 0.170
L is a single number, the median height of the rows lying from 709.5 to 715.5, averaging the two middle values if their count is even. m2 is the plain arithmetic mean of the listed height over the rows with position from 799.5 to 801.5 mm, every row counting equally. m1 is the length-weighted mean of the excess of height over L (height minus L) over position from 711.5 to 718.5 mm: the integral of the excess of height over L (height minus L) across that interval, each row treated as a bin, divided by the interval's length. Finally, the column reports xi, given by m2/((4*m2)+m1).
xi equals 0.249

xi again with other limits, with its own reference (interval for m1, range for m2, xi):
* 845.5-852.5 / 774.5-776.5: 0.241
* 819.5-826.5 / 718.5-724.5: 0.240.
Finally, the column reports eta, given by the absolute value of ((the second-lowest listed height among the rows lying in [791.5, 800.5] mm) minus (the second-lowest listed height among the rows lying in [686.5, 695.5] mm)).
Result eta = 0.30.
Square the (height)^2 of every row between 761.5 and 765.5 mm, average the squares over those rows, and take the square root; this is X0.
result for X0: 6.9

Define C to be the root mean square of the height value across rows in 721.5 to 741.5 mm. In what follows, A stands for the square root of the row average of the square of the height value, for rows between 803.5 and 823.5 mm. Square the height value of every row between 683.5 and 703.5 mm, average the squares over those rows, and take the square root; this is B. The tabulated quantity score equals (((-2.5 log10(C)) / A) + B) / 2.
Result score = 1.00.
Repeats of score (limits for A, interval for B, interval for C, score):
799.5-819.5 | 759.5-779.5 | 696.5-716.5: 1.15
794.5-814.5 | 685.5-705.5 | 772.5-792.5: 0.99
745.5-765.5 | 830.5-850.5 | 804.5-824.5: 1.16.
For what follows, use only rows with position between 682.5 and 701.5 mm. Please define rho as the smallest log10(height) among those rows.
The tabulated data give 0.36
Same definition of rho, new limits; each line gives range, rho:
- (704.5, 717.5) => 0.36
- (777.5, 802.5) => 0.40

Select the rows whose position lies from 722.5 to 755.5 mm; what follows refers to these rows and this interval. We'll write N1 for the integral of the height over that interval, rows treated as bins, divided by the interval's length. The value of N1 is 2.50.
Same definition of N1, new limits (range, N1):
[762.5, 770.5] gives 2.63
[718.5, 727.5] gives 2.41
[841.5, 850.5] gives 2.73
